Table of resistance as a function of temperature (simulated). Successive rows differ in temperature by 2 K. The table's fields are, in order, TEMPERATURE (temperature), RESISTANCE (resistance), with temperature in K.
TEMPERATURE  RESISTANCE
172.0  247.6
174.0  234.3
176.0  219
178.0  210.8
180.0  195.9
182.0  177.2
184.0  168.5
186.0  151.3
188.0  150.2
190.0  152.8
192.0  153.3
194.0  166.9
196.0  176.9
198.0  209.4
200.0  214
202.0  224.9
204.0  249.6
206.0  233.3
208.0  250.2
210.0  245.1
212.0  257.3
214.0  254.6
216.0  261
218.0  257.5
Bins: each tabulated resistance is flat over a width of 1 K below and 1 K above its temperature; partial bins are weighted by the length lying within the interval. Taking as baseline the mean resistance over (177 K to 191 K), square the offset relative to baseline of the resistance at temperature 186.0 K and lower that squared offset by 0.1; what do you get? 445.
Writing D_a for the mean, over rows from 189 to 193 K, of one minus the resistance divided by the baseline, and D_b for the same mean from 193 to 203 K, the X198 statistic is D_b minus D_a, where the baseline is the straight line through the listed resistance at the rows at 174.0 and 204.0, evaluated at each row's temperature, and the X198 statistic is -0.17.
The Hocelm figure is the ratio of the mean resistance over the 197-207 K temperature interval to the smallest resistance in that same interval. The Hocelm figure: 1.08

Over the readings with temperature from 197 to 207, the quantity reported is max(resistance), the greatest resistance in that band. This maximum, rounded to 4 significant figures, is 249.6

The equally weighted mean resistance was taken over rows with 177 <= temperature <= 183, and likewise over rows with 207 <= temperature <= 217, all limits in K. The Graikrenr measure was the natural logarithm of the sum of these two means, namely 6.11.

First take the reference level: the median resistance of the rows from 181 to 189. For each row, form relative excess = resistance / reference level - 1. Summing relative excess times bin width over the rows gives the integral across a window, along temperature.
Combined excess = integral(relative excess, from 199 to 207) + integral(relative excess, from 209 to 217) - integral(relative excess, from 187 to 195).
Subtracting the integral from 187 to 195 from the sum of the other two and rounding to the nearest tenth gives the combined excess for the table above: 8.5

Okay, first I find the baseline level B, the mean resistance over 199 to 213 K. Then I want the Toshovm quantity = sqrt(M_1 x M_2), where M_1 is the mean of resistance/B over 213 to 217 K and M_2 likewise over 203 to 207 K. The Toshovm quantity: 1.04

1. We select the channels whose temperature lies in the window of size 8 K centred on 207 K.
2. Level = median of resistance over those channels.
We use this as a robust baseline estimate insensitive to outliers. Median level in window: 247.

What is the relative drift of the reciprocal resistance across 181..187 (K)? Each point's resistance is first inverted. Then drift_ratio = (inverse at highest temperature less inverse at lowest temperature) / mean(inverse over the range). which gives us 0.16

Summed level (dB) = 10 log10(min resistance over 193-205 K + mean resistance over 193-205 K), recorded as 25.7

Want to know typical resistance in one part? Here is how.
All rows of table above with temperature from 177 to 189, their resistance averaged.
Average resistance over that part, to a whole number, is 176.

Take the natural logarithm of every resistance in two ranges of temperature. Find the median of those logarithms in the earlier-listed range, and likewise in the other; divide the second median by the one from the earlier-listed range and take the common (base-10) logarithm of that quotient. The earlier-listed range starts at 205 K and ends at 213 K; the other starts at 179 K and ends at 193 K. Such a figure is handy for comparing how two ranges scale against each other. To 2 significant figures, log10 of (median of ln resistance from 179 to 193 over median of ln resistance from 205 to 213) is -0.040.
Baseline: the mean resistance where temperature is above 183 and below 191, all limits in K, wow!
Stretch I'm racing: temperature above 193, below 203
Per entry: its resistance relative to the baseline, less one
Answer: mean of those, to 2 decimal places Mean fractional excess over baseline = 0.27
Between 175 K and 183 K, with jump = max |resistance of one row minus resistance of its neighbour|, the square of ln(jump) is 8.6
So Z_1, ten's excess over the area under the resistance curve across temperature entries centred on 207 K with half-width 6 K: -2911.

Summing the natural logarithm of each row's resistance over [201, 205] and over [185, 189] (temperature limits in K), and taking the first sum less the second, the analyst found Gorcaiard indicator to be 0.9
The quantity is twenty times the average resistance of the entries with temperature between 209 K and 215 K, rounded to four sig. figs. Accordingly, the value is 5047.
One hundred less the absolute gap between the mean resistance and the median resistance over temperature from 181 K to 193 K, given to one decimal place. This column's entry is 94.2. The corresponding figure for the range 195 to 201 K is 90.7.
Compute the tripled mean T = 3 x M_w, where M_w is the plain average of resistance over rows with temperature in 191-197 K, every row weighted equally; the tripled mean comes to 497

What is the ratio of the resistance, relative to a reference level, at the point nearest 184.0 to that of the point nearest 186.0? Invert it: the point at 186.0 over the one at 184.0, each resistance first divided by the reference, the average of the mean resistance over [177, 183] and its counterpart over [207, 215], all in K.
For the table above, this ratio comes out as 0.90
